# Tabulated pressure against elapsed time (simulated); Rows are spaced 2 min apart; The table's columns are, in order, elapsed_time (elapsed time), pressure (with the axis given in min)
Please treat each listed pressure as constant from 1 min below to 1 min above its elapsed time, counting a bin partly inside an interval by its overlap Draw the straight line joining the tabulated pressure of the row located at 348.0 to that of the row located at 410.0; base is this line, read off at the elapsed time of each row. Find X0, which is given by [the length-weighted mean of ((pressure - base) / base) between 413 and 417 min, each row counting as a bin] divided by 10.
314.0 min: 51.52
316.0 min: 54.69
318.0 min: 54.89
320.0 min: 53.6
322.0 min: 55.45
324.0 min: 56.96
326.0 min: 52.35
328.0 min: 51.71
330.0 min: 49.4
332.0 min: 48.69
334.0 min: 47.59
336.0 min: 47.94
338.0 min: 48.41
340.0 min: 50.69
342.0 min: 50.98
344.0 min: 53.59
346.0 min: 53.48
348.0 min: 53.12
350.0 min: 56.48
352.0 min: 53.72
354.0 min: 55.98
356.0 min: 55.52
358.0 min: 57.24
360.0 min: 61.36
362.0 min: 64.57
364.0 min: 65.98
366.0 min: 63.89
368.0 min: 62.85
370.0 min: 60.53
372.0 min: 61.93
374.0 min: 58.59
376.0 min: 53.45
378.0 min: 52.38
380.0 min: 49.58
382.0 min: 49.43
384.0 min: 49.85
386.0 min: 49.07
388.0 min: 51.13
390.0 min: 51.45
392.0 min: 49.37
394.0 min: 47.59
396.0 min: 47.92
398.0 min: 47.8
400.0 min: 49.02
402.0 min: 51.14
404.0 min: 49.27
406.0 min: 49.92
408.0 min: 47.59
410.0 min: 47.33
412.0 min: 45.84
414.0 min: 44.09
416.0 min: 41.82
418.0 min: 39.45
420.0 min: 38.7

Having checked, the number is -0.008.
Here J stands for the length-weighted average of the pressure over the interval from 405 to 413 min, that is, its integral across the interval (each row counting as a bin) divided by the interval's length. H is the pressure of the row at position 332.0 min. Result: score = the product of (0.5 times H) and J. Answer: 1161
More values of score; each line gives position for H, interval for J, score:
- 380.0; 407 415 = 1146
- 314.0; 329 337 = 1247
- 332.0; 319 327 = 1329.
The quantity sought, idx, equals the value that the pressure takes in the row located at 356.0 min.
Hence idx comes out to 55.52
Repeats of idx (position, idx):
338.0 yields 48.41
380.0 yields 49.58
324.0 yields 56.96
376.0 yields 53.45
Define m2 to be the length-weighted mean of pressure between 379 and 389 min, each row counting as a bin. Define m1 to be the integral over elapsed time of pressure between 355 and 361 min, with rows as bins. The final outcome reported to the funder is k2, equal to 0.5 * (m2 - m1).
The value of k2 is -149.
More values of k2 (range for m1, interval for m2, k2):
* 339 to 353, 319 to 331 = -345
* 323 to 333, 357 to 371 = -228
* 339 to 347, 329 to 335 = -184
